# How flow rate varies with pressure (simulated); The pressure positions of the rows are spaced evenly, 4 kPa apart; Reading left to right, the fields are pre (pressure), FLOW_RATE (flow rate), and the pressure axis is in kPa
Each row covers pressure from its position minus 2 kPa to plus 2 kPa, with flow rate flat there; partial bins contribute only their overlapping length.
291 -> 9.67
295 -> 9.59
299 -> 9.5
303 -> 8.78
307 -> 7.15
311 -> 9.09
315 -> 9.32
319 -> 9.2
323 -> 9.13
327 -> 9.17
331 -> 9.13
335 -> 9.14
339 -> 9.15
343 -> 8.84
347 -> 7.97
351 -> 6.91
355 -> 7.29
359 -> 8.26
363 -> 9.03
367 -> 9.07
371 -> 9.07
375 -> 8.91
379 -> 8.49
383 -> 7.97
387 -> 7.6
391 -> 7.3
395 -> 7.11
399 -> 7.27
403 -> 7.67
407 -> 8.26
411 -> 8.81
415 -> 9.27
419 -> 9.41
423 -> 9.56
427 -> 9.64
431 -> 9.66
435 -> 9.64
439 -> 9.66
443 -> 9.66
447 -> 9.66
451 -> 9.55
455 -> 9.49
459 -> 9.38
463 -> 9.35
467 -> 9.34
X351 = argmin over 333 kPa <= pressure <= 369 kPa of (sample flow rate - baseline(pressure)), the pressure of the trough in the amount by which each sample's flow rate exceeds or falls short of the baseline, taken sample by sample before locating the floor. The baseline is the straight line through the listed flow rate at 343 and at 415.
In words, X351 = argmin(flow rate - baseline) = 351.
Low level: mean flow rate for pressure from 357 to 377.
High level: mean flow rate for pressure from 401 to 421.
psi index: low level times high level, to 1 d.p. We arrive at 77.0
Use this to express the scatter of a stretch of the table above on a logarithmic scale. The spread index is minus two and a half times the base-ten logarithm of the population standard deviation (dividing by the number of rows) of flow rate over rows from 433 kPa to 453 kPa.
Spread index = 3.4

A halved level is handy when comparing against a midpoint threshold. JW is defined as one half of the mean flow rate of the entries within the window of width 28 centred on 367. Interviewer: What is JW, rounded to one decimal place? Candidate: 4.3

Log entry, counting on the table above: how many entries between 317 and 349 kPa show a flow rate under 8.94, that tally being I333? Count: 2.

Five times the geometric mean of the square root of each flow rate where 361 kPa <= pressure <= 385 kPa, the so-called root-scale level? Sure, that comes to 14.8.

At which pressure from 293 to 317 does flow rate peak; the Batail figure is 295 kPa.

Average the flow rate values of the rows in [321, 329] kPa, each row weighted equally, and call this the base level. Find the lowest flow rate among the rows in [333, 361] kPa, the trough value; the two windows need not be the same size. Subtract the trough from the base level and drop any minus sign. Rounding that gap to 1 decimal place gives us 2.2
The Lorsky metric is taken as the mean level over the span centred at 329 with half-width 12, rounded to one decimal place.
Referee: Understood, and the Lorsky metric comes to 9.2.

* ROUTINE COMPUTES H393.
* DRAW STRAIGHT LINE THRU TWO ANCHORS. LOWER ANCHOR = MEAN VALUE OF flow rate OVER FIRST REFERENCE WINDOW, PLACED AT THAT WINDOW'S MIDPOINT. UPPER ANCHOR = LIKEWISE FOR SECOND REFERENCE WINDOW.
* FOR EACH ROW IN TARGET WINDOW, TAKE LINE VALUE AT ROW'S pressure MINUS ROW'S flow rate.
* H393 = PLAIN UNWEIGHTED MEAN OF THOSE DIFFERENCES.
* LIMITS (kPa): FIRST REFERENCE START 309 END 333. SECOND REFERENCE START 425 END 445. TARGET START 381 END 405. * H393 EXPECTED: 1.99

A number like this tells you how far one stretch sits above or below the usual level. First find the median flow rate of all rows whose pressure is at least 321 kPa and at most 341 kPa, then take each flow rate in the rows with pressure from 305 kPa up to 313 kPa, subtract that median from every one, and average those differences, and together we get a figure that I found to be -1.0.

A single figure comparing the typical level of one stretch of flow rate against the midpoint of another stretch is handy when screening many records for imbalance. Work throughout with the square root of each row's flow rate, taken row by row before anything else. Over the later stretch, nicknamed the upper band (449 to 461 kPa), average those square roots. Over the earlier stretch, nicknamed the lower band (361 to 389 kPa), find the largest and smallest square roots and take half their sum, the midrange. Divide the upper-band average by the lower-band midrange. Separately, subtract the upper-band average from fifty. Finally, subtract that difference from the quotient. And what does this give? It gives -45.9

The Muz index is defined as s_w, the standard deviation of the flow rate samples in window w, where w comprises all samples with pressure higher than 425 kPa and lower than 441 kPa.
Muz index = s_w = 0.01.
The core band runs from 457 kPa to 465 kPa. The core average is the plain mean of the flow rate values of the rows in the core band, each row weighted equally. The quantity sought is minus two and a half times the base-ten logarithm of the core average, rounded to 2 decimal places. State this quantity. -2.43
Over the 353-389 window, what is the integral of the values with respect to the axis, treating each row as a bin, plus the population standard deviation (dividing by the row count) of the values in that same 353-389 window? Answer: 303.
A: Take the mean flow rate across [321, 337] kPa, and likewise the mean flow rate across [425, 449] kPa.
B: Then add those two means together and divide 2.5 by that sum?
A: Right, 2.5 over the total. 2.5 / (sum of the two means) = 0.133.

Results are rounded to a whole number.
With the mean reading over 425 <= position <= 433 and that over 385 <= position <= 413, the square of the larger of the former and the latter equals 93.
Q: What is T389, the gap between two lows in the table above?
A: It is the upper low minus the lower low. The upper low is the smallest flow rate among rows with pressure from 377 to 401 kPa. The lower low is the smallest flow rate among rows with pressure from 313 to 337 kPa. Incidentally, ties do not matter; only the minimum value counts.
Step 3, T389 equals -2.0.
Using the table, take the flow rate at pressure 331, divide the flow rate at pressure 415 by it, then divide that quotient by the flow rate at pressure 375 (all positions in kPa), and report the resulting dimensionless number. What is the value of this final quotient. 0.114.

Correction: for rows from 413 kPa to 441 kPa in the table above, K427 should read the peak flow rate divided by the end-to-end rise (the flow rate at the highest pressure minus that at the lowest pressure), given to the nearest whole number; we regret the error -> 25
